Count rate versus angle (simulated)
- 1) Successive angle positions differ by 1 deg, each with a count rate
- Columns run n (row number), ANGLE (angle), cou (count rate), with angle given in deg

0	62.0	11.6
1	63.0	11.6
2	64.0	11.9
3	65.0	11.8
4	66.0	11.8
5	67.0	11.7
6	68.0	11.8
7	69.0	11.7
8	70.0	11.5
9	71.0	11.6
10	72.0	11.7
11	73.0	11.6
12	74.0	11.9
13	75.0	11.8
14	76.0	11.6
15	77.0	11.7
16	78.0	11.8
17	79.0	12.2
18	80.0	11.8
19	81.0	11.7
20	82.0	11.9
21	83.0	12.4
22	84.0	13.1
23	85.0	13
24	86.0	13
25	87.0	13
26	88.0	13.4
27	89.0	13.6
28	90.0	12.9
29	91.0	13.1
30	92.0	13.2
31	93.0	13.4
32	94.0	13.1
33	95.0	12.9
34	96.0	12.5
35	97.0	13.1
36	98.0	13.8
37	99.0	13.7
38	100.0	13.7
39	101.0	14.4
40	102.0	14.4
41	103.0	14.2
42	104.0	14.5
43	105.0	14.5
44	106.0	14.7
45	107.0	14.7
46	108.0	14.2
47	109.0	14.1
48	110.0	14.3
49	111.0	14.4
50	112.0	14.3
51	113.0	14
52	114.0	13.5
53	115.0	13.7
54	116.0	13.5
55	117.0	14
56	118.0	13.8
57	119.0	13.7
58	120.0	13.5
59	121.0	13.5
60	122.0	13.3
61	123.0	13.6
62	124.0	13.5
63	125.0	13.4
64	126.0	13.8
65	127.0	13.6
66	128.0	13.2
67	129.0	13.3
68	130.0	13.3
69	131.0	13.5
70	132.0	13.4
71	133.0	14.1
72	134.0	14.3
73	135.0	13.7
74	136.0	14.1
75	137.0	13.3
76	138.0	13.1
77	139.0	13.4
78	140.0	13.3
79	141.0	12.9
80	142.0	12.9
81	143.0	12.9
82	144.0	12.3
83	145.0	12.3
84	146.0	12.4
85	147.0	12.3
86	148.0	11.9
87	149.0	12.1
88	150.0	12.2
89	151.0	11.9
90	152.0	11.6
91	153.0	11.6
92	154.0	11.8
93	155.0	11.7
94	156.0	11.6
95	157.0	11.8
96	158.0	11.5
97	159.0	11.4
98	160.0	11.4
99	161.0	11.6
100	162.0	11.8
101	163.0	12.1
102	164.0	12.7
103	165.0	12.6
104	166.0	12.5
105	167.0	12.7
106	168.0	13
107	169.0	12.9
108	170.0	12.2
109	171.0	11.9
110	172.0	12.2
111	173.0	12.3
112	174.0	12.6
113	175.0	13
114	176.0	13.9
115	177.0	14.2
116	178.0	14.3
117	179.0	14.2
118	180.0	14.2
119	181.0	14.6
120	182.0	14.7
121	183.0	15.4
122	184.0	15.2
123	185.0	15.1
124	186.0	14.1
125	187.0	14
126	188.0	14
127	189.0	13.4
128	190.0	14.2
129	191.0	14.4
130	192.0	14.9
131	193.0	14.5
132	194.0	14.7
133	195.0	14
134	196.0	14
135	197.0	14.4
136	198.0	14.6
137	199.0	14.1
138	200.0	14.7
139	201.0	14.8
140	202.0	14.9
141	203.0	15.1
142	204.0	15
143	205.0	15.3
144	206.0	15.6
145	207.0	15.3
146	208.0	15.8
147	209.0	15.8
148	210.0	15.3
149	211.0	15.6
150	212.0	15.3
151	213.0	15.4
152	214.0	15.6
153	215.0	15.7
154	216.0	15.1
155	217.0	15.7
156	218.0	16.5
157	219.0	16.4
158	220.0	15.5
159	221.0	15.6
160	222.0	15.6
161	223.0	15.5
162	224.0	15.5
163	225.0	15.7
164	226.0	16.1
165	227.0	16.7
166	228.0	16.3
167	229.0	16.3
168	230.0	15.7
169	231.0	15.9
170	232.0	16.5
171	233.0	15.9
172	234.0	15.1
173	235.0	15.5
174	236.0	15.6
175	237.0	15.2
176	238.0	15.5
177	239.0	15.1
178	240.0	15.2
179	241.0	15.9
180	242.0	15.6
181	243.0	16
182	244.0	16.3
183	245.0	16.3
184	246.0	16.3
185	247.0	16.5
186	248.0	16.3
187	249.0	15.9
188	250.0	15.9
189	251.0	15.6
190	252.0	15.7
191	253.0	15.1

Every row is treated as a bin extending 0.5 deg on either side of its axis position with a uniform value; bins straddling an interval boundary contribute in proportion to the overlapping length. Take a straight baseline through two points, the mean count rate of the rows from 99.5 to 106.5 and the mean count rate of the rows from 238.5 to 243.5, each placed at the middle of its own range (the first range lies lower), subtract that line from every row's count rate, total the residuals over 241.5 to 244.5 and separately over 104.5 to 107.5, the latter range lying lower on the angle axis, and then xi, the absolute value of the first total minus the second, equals 0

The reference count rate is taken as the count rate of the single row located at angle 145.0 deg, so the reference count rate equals 12.3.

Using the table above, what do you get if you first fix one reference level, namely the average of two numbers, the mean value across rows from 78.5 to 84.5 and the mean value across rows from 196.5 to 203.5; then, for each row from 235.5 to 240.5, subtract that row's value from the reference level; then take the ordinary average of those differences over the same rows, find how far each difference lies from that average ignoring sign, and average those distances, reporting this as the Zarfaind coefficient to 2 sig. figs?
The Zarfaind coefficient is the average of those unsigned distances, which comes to 0.18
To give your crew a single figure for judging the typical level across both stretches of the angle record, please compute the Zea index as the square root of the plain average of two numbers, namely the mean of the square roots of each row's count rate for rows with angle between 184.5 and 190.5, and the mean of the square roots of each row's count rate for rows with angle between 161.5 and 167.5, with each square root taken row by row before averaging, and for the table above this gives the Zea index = 1.91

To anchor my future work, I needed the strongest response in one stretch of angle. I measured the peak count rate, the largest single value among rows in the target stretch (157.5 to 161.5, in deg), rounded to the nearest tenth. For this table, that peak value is 11.6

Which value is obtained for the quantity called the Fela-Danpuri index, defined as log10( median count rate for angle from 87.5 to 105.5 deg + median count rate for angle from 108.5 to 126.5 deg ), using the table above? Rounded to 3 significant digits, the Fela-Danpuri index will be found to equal 1.43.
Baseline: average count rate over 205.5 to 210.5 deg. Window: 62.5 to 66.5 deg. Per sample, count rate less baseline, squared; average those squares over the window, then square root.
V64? 3.8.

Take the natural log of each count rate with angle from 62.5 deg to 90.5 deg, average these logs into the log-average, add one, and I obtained 3.49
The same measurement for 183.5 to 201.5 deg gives 3.67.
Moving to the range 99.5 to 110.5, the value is 3.66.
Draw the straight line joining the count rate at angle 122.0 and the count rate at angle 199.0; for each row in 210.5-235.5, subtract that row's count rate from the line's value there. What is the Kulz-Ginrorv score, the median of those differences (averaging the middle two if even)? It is -1.3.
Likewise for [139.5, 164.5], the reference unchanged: 1.7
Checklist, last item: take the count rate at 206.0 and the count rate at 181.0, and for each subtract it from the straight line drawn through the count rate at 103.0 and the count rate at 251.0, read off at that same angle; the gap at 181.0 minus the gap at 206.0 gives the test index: 0.8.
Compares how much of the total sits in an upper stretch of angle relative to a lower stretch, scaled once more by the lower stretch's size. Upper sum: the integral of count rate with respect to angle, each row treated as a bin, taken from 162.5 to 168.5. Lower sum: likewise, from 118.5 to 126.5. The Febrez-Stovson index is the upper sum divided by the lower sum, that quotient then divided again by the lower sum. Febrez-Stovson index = 0.0064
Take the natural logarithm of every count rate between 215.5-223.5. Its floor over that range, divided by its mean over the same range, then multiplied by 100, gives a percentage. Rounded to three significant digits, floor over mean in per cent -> 98.5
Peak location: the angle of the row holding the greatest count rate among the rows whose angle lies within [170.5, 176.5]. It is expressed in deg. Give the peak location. 176.0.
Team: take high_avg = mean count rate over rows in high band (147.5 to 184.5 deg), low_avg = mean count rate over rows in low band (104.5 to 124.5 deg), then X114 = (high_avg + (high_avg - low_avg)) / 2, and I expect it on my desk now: 5.7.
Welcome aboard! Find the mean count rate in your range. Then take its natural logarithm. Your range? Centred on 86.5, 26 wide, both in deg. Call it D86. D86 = 2.54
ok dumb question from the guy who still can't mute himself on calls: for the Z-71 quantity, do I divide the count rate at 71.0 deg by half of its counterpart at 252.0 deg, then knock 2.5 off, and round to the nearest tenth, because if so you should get -1.0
